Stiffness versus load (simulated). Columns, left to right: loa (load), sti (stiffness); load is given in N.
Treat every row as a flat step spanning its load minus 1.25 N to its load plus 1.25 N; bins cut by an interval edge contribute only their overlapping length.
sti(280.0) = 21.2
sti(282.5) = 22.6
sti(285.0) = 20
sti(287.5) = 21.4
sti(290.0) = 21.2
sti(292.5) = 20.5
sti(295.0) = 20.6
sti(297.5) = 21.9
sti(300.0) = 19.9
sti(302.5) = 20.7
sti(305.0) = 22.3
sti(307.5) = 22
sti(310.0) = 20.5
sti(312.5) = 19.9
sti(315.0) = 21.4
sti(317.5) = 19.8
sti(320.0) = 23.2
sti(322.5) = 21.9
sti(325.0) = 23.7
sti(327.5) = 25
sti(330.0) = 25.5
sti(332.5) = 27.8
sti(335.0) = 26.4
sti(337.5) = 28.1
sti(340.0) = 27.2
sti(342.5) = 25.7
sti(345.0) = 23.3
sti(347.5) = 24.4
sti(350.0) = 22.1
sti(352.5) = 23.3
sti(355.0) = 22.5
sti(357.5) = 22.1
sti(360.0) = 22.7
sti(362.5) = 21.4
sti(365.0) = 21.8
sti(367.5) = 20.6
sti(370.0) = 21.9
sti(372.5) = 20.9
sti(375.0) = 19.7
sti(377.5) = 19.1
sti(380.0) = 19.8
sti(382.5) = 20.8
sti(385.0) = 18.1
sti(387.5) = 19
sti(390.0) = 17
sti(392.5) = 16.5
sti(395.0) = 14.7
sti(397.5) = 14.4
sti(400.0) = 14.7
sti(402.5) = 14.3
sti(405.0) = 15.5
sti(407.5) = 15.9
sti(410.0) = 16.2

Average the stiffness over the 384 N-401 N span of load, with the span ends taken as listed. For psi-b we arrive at 16.3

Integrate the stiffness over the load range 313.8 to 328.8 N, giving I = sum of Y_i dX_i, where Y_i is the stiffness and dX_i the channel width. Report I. 338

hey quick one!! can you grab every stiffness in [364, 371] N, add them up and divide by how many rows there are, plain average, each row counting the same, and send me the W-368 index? 21.4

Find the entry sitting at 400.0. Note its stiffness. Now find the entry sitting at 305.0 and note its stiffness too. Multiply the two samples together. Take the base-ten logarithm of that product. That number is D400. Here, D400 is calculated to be 2.52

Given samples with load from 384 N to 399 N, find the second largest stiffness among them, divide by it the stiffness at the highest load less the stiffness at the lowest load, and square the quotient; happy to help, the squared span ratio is 0.0418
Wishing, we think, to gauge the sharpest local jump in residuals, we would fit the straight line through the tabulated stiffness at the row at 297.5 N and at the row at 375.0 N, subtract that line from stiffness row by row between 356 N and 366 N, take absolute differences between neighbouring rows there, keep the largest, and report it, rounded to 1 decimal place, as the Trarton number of 1.2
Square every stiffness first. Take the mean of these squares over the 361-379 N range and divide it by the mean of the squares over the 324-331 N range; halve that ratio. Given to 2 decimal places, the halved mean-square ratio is 0.35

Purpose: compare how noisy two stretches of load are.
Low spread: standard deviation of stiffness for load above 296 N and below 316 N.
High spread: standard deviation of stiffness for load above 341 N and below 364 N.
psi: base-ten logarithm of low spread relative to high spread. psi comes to -0.14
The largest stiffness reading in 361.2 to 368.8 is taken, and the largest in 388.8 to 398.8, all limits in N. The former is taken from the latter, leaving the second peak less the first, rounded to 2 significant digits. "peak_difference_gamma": -4.8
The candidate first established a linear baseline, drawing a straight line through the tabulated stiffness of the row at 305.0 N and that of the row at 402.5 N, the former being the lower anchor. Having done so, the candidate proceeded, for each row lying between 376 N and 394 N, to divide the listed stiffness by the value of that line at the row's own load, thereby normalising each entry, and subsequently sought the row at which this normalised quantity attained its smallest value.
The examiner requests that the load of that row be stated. 392.5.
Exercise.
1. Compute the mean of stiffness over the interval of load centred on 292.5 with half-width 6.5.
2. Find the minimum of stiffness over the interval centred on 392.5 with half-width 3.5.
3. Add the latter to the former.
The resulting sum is 36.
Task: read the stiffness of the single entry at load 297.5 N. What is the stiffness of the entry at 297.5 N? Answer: 21.9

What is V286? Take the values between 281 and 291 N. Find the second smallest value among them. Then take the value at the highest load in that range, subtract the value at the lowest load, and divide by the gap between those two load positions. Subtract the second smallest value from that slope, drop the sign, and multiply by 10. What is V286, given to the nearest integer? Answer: 214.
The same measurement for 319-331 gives 230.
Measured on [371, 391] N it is 183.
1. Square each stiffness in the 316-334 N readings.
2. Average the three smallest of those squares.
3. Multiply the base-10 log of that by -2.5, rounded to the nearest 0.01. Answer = -6.68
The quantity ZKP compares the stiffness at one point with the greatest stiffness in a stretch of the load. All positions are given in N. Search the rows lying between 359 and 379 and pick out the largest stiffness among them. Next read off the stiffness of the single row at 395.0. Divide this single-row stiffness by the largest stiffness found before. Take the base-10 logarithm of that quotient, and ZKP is -0.19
